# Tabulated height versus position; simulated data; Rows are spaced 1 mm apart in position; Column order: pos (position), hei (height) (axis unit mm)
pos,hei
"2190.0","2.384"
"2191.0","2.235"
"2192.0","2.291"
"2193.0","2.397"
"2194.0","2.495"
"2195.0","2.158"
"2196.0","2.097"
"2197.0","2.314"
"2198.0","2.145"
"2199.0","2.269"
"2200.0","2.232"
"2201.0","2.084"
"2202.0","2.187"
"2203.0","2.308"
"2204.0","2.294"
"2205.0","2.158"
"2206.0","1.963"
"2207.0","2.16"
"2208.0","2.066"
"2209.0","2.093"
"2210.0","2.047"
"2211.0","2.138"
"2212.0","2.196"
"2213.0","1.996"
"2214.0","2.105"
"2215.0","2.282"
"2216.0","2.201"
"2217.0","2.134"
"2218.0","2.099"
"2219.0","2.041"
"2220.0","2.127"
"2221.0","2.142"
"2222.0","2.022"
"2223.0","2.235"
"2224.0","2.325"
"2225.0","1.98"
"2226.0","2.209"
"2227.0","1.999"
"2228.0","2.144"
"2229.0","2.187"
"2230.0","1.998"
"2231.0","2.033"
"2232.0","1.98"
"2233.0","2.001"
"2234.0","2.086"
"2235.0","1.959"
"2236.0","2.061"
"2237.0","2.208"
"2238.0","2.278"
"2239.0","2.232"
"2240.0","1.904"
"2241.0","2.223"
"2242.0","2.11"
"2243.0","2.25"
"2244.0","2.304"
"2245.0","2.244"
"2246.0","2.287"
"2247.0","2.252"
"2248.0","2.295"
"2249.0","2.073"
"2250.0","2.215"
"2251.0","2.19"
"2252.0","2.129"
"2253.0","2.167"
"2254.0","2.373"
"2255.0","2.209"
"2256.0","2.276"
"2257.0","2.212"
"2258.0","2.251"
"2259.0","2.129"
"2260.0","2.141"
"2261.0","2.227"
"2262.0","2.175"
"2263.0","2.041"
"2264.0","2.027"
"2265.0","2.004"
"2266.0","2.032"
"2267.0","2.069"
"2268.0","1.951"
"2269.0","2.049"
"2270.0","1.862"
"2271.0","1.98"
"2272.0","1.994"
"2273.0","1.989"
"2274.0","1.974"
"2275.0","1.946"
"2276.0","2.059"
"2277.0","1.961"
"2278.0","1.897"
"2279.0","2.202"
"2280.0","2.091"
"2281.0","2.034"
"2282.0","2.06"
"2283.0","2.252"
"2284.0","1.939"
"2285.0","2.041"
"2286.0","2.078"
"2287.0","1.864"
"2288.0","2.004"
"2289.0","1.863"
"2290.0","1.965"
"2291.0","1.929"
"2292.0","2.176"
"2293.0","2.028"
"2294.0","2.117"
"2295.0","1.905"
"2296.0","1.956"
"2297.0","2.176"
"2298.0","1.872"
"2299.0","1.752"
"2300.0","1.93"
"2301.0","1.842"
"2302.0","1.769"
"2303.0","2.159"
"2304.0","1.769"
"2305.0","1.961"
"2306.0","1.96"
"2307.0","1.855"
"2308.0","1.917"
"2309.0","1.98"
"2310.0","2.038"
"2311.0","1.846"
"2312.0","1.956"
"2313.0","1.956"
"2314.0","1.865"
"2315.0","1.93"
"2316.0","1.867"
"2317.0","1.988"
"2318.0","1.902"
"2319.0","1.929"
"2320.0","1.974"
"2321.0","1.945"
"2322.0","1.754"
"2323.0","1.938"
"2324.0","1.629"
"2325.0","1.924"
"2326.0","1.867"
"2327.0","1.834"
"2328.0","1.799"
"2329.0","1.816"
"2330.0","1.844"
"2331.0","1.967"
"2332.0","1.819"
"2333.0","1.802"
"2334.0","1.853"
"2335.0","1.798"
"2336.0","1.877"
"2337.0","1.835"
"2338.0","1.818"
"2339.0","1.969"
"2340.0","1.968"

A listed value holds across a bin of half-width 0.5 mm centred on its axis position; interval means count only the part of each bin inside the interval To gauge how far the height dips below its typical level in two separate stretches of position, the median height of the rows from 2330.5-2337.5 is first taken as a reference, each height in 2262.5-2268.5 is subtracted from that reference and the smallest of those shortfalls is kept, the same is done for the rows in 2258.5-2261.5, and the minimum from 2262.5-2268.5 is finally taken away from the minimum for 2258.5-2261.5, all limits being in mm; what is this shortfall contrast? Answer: -0.16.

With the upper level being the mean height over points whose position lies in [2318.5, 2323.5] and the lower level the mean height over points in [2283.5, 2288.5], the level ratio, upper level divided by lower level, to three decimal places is 0.961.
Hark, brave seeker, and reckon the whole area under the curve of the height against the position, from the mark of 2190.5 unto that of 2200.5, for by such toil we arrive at 22.6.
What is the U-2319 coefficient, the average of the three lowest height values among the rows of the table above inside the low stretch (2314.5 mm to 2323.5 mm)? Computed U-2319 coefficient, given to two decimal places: 1.84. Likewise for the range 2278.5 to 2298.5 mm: 1.87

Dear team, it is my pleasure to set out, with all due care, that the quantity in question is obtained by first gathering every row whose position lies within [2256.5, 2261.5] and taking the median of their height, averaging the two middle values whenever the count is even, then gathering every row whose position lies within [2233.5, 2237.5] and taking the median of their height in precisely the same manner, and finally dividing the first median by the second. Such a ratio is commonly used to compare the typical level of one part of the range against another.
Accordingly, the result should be 1.07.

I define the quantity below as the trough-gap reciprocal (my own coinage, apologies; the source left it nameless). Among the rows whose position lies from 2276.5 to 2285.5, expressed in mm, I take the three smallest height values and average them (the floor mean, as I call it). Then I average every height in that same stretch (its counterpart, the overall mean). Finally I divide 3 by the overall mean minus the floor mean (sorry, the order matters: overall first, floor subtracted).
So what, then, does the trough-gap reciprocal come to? 25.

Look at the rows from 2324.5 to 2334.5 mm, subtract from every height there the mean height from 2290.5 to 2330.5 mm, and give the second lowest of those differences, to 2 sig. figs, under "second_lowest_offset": -0.11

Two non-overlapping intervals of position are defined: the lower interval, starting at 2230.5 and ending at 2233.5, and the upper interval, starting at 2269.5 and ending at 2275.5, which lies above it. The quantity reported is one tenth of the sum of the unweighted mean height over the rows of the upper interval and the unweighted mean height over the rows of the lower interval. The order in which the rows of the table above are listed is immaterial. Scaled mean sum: 0.396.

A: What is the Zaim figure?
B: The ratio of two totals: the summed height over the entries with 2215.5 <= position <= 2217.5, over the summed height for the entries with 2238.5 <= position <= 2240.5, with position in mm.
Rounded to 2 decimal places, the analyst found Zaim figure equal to 1.05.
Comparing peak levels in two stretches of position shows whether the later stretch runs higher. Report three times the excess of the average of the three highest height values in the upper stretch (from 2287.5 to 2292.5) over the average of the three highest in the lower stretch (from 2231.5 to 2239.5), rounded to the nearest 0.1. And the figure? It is -0.6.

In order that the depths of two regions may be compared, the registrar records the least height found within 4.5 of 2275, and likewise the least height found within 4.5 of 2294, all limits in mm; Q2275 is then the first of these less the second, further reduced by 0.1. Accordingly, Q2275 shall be -0.075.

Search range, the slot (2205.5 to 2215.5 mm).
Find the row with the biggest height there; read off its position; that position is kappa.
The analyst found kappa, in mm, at 2215.0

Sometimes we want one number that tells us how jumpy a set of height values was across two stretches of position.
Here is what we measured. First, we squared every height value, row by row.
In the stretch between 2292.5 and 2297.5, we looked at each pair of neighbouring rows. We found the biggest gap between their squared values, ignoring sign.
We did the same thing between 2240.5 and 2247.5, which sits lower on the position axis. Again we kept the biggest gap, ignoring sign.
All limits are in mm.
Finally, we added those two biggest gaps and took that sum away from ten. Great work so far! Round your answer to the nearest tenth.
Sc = 8.5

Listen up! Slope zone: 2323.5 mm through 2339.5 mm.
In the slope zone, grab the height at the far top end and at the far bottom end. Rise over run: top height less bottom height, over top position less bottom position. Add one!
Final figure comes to 1.02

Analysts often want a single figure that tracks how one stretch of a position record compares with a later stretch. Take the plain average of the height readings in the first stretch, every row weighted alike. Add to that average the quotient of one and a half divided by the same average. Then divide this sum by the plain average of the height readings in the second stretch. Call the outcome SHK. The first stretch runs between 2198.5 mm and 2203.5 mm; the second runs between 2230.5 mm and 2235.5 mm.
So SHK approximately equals 1.44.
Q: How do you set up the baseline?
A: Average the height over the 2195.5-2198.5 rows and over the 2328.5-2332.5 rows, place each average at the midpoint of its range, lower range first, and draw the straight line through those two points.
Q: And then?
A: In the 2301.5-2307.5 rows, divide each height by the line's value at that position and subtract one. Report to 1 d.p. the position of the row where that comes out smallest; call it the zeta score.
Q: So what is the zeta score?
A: 2302.0 mm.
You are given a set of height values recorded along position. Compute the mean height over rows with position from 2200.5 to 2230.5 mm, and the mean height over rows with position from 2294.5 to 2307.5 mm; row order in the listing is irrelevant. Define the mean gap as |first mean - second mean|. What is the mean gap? 0.21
